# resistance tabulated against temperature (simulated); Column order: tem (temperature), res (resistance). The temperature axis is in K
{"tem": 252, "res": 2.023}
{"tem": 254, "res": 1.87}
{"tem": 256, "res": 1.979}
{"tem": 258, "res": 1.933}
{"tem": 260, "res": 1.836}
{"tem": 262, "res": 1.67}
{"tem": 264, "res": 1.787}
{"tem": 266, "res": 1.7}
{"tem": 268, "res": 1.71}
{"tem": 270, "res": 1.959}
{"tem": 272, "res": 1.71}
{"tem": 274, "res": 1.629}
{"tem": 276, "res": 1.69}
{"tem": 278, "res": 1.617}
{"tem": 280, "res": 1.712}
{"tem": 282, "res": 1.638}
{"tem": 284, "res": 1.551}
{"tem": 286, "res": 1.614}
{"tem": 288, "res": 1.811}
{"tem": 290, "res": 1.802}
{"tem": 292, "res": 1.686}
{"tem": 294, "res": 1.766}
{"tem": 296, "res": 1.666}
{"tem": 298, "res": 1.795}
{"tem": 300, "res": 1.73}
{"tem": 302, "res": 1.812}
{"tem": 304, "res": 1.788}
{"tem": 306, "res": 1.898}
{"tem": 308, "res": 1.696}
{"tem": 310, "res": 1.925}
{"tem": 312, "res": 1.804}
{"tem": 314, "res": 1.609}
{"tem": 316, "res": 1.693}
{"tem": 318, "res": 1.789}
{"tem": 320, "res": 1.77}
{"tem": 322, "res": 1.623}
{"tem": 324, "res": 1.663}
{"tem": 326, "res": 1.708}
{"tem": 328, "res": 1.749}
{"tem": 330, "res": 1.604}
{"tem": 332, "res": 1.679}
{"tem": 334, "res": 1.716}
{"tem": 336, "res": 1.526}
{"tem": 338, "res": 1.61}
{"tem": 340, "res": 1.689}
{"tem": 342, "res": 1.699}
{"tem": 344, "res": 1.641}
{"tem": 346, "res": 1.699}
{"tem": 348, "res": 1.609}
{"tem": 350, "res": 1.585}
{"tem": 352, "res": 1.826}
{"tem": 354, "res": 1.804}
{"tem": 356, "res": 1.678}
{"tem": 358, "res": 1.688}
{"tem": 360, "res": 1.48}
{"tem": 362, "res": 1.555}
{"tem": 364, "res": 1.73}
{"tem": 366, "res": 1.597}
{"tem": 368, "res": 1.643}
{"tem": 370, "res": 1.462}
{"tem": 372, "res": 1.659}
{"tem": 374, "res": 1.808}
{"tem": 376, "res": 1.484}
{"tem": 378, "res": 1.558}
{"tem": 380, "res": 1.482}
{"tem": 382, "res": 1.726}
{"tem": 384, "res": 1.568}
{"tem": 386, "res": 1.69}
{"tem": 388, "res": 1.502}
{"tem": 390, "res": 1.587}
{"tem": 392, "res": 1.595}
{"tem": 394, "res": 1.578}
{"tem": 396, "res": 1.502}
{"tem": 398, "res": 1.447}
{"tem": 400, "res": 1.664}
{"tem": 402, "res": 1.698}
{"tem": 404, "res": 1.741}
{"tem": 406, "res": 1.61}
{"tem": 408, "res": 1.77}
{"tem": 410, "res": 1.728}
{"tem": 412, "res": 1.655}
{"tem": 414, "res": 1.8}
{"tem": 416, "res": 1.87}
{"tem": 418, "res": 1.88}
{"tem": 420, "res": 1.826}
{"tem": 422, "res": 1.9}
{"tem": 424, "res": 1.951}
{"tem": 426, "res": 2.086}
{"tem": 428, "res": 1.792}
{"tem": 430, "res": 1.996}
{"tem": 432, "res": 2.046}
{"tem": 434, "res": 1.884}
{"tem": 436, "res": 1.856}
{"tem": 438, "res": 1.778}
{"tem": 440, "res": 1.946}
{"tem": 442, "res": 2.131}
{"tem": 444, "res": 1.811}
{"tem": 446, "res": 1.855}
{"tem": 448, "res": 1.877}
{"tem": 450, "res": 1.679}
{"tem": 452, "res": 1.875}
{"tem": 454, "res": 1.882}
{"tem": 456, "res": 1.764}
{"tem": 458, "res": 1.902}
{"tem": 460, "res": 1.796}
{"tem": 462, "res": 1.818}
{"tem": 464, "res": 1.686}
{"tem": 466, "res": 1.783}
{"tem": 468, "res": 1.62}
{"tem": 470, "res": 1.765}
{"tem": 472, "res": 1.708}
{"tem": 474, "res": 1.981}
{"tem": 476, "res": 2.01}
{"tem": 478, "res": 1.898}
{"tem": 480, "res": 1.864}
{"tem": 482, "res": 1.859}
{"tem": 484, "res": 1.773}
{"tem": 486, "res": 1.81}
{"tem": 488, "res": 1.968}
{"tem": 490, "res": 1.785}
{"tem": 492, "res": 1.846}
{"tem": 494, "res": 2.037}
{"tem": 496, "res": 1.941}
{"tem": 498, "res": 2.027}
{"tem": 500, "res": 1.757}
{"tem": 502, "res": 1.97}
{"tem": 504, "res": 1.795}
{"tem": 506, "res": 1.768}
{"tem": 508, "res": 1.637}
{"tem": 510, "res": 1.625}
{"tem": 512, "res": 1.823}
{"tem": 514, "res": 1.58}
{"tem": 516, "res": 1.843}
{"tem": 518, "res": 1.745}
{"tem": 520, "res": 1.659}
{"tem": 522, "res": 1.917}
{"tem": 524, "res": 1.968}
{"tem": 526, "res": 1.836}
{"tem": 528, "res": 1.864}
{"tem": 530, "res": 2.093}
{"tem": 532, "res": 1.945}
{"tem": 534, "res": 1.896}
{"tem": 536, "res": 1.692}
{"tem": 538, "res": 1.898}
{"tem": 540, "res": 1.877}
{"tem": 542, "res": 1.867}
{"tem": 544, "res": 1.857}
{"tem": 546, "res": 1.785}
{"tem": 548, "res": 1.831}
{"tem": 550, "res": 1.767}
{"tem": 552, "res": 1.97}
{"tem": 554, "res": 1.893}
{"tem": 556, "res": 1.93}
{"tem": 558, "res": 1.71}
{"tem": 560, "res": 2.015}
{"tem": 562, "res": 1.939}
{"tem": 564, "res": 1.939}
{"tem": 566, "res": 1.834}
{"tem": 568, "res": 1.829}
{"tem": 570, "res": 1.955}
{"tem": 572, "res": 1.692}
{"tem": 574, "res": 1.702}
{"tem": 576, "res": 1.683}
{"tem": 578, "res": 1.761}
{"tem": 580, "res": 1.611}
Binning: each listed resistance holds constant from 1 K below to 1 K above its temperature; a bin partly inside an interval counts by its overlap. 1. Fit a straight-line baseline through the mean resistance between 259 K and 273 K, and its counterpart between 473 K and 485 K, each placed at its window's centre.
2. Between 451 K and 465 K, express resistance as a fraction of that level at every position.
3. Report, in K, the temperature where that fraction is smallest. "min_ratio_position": 464 K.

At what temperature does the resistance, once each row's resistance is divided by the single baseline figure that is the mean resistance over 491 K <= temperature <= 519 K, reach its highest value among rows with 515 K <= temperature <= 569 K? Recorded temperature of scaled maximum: 530 K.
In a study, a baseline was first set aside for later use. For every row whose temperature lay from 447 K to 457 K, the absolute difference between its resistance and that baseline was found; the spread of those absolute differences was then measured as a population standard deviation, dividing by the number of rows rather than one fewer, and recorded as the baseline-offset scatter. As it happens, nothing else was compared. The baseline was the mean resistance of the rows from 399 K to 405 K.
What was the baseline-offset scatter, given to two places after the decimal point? 0.07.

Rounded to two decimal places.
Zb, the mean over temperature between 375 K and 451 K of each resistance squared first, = 3.10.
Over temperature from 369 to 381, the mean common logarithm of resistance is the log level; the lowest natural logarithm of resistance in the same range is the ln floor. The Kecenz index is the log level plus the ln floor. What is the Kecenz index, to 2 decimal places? 0.58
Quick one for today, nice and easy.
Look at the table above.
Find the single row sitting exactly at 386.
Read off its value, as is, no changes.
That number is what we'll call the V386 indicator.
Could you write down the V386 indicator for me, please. 1.69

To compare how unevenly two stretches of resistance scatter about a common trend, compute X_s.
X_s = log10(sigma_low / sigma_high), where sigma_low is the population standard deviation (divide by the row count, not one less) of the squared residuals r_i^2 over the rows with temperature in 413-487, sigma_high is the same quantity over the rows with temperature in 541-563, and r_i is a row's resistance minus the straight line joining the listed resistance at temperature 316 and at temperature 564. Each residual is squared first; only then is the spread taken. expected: 0.19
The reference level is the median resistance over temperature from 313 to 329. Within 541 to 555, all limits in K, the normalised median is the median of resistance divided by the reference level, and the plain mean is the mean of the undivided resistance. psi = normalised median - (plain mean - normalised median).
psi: 0.331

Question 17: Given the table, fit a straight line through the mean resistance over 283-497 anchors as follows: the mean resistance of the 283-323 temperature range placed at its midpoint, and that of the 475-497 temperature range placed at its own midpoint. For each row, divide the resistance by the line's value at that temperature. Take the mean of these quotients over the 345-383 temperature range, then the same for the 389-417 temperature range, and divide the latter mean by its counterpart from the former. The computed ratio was 1.00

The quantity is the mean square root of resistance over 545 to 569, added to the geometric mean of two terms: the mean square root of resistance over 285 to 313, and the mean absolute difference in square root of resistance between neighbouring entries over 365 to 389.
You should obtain 1.66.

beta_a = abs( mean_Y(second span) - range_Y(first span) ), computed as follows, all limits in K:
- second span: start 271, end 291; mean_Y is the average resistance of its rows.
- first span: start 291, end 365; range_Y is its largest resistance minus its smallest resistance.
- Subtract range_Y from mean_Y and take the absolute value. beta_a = 1.23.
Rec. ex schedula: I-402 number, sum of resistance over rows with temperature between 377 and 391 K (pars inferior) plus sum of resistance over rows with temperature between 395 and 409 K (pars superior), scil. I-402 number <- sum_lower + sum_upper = 22.5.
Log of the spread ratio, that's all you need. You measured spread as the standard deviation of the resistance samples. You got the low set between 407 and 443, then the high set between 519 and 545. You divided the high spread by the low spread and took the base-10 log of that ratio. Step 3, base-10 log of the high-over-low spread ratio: -0.1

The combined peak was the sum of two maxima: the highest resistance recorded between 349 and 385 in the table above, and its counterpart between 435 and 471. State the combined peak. 3.96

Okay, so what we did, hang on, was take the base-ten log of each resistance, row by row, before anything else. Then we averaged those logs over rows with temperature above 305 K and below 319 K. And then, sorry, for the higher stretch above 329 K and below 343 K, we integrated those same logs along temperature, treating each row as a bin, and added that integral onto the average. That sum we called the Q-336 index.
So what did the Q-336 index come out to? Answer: 3.3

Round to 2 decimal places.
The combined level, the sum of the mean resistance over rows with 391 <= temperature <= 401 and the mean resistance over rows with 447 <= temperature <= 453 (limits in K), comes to 3.37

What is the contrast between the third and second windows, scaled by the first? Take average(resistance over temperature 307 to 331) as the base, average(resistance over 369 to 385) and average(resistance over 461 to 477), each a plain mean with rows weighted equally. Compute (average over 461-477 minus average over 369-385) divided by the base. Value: 0.12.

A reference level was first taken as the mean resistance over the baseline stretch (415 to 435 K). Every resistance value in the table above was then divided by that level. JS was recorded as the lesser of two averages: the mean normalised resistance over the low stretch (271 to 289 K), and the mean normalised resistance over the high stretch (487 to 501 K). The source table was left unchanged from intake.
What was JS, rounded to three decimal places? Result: 0.865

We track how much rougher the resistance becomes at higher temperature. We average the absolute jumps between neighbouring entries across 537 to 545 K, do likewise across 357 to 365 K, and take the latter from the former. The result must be -0.14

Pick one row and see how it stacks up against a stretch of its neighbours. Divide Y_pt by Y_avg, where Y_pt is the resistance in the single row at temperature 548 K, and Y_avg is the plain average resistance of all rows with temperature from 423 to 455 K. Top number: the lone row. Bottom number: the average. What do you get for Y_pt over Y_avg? 0.96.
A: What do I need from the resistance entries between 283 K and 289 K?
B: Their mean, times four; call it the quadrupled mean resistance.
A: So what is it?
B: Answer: 6.6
